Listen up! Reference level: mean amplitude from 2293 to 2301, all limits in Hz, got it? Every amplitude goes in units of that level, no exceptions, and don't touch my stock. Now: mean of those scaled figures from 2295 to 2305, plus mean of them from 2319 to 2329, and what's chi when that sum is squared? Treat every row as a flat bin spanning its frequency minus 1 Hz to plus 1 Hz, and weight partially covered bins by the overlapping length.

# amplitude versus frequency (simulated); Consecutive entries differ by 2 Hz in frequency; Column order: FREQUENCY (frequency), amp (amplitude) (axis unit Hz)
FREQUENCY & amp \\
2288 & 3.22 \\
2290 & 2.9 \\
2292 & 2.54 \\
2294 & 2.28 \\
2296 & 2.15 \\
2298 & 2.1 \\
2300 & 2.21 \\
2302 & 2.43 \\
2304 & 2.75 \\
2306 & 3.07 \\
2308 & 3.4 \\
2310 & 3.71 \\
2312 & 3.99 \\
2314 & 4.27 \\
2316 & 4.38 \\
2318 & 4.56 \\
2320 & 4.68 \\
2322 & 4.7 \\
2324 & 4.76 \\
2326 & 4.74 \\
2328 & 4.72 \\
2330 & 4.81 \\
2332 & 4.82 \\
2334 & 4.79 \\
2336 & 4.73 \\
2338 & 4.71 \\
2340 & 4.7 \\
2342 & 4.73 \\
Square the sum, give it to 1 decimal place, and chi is 10.4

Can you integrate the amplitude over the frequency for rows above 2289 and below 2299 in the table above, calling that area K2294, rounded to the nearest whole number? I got 24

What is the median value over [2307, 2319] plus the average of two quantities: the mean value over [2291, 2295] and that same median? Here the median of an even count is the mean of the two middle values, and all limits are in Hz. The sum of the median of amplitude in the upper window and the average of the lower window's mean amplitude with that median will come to 7.4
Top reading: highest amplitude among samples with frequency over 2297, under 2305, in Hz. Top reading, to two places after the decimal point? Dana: 2.75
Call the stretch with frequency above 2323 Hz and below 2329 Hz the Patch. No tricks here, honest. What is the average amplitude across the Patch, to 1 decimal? 4.7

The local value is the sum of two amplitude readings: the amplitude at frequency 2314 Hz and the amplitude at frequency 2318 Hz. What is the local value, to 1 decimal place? 8.8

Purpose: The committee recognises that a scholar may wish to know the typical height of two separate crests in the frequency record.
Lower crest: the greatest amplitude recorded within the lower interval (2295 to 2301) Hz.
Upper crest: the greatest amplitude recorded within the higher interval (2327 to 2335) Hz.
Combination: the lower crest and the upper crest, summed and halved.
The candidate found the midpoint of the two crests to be 3.5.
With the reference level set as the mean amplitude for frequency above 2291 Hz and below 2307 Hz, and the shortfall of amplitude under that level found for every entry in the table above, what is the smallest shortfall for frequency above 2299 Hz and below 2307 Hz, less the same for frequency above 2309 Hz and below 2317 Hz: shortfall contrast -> 1.31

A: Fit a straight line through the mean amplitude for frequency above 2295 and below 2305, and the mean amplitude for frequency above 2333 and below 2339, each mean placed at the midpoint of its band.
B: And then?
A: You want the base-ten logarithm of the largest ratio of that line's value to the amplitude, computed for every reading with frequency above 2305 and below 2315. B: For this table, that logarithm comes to -0.05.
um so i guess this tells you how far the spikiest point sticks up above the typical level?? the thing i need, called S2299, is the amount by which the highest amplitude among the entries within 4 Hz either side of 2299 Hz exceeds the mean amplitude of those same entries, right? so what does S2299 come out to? 0.21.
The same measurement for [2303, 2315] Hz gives 0.74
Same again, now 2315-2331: 0.14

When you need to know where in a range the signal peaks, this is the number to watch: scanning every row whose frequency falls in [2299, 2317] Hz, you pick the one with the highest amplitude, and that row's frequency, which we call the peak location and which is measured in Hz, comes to 2316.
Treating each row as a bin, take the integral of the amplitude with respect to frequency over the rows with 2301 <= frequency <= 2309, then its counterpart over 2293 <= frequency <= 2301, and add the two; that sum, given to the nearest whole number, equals 41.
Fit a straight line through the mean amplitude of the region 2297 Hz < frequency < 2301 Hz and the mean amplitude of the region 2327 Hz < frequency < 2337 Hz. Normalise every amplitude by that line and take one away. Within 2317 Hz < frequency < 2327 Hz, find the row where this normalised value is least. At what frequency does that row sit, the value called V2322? 2326 Hz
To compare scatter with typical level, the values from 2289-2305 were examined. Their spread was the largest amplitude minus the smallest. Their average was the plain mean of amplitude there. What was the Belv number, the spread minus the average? -1.6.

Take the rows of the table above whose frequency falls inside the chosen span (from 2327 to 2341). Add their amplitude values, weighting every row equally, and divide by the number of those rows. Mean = 4.8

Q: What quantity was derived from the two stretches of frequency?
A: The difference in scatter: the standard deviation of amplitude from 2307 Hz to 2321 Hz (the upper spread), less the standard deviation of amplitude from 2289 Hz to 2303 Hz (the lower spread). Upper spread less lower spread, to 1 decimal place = 0.2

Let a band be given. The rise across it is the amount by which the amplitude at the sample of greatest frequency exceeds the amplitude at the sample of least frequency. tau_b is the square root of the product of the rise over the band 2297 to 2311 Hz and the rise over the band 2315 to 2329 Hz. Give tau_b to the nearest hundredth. 0.74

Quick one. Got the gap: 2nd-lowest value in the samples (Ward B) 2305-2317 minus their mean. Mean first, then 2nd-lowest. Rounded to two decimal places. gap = -0.40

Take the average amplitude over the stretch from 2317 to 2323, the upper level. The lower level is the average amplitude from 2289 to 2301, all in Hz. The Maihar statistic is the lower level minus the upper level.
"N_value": -2.3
